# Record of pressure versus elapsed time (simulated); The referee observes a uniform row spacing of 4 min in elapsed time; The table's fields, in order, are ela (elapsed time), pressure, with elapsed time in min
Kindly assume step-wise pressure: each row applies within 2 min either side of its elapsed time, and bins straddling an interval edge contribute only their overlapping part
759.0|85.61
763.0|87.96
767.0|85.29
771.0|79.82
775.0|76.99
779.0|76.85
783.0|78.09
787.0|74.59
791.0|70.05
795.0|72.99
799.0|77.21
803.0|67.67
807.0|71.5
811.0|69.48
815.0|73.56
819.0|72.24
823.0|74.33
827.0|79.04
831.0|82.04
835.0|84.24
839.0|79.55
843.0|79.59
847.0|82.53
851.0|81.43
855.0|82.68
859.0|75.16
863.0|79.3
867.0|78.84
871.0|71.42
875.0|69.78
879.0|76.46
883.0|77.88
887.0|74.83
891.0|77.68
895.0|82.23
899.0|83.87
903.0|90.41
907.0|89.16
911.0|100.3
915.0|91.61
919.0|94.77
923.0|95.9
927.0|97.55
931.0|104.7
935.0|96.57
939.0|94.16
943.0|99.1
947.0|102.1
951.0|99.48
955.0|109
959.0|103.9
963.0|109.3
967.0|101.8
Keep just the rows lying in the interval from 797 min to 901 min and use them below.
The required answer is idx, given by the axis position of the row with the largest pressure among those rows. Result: 835.0 min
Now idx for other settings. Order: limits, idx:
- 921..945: 931.0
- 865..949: 931.0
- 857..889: 863.0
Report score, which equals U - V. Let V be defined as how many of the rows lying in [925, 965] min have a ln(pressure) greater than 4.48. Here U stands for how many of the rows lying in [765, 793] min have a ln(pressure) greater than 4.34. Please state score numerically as -5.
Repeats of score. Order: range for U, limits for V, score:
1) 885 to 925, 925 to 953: 2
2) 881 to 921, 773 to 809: 9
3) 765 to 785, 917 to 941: -1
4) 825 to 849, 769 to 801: 6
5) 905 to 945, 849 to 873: 10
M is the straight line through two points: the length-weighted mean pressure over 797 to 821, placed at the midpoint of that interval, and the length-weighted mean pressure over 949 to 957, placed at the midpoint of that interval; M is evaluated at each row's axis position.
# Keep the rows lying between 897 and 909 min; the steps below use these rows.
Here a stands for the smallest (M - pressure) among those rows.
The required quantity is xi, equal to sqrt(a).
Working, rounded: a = 3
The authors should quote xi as 1.6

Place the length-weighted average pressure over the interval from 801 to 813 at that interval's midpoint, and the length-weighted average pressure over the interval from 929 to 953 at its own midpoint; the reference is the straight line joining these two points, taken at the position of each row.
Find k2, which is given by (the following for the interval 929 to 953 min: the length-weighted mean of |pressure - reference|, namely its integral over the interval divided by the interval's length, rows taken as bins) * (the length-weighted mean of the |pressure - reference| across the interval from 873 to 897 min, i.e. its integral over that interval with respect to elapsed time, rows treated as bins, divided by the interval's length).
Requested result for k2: 31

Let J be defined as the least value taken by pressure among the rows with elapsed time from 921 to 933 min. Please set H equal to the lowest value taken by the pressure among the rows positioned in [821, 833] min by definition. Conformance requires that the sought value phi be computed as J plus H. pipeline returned 170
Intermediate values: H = 74.33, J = 95.9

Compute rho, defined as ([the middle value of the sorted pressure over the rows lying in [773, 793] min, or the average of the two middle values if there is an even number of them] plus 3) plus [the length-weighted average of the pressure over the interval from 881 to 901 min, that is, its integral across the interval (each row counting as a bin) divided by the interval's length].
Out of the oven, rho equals 159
